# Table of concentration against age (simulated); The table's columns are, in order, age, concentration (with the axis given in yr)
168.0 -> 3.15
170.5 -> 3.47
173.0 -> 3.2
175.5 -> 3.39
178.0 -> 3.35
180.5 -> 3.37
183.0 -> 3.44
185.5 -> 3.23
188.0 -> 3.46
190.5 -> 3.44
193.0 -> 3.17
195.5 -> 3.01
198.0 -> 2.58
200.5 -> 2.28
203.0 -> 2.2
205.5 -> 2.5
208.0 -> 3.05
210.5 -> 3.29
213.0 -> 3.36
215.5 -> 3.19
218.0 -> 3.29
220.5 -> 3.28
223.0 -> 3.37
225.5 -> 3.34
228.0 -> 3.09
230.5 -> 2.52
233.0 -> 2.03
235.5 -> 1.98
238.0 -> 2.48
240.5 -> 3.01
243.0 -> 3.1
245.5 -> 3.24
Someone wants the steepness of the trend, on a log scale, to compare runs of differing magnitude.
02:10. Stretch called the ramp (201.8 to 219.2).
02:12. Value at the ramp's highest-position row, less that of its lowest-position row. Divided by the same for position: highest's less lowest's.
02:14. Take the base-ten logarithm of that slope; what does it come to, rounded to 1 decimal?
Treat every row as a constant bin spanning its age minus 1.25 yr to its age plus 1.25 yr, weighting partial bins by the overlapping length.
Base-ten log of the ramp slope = -1.1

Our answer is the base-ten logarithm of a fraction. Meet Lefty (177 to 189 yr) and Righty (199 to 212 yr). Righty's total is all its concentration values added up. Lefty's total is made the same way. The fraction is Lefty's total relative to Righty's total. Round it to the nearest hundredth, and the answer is 0.10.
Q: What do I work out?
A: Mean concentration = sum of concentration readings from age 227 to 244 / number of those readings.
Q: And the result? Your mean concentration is 2.6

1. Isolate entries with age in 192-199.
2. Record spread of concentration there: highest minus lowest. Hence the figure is 0.6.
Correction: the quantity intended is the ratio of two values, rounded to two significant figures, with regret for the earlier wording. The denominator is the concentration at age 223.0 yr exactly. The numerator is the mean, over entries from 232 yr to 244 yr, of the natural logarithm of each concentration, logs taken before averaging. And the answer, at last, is 0.27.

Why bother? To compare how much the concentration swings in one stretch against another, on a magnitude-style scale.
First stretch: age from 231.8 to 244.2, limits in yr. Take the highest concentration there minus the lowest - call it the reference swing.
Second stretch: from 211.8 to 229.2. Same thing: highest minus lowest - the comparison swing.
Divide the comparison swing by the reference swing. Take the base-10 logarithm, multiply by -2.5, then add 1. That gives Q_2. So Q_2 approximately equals 2.5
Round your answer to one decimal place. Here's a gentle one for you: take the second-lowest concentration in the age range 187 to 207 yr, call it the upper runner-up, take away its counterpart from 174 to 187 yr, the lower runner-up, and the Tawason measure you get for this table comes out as -1.1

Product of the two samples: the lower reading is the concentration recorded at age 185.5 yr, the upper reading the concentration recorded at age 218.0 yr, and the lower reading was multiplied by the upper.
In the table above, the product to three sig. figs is 10.6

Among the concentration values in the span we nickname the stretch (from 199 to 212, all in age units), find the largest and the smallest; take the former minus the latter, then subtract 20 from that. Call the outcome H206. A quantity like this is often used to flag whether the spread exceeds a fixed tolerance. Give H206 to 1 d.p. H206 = -18.9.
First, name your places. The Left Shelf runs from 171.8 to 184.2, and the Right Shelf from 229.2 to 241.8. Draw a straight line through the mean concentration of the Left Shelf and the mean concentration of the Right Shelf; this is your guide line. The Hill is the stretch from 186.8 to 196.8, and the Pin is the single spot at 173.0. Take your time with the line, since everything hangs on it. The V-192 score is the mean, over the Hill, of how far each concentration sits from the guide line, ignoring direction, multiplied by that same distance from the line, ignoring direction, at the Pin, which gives 0.040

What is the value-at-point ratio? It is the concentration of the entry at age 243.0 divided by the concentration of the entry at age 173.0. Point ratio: 0.97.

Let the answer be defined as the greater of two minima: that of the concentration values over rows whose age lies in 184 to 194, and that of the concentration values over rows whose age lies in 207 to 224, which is 3.17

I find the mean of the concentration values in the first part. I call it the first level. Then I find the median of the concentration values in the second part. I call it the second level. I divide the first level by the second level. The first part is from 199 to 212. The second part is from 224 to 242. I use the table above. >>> 1.06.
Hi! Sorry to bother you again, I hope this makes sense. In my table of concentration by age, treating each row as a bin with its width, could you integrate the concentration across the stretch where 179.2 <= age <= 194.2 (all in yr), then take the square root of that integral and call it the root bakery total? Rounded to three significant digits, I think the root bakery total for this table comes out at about 7.09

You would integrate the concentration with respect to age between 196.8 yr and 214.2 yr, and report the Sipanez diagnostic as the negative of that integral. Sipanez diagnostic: -48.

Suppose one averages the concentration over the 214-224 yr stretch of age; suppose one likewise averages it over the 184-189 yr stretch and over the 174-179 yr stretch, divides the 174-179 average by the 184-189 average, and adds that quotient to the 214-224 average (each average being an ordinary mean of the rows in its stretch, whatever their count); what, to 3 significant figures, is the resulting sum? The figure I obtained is 4.29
